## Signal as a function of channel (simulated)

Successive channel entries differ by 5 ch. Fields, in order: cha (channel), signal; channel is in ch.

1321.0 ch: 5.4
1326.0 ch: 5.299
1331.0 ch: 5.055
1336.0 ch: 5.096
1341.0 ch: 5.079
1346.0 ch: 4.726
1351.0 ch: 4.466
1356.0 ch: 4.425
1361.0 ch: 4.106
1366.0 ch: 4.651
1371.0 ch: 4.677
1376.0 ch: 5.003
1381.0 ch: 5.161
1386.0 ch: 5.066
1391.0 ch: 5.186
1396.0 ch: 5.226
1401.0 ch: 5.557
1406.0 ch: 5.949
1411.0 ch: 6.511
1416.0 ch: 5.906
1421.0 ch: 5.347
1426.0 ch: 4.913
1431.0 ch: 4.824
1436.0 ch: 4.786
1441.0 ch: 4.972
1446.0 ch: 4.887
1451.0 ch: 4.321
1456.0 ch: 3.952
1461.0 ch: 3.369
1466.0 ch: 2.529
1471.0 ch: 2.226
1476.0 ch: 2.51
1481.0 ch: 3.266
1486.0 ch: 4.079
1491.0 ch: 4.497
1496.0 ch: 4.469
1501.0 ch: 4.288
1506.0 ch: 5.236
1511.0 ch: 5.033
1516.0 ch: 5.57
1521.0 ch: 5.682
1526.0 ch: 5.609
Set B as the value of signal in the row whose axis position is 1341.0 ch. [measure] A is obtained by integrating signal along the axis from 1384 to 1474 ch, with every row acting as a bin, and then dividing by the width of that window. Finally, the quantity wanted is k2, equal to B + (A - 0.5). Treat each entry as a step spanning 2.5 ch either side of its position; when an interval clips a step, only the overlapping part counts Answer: 9.3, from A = 4.74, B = 5.079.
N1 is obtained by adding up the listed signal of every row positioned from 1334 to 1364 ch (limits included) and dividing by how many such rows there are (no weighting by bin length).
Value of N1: 4.6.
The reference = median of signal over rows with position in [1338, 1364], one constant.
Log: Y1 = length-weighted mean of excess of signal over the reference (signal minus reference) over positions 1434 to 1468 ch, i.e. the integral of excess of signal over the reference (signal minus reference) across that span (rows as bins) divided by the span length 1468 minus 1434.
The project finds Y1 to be -0.34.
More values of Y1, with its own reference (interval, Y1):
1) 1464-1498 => -1.10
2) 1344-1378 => 0.10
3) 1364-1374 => 0.22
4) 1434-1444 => 0.42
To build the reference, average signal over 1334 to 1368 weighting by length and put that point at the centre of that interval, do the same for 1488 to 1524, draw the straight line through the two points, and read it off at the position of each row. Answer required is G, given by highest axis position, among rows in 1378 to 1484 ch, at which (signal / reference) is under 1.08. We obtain 1481.0 ch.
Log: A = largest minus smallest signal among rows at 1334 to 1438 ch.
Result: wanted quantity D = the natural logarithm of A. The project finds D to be 0.88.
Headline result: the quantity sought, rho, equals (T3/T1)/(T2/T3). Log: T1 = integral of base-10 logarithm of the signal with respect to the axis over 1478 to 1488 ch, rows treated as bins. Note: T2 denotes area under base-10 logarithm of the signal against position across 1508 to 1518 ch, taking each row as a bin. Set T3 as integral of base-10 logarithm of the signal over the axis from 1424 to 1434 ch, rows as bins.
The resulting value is 1.2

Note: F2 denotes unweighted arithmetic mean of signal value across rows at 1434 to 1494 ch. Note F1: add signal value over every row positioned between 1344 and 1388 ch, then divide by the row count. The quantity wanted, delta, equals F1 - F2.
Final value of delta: 0.9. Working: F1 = 4.70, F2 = 3.8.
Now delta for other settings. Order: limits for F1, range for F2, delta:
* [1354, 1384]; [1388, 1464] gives -0.4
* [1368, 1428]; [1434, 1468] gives 1.3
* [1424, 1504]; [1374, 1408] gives -1.3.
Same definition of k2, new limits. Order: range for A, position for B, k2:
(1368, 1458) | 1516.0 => 10.2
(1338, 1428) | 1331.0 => 9.7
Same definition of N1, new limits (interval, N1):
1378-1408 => 5.4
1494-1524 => 5.0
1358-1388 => 4.8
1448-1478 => 3.2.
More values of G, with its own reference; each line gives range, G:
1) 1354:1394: 1386.0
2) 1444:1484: 1481.0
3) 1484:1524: 1511.0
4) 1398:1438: 1436.0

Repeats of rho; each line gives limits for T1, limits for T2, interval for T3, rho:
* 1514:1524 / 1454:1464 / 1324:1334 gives 1.2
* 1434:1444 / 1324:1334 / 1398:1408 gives 1.2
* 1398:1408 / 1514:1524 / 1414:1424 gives 1.0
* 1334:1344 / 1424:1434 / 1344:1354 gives 0.9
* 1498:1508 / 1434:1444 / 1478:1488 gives 0.7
